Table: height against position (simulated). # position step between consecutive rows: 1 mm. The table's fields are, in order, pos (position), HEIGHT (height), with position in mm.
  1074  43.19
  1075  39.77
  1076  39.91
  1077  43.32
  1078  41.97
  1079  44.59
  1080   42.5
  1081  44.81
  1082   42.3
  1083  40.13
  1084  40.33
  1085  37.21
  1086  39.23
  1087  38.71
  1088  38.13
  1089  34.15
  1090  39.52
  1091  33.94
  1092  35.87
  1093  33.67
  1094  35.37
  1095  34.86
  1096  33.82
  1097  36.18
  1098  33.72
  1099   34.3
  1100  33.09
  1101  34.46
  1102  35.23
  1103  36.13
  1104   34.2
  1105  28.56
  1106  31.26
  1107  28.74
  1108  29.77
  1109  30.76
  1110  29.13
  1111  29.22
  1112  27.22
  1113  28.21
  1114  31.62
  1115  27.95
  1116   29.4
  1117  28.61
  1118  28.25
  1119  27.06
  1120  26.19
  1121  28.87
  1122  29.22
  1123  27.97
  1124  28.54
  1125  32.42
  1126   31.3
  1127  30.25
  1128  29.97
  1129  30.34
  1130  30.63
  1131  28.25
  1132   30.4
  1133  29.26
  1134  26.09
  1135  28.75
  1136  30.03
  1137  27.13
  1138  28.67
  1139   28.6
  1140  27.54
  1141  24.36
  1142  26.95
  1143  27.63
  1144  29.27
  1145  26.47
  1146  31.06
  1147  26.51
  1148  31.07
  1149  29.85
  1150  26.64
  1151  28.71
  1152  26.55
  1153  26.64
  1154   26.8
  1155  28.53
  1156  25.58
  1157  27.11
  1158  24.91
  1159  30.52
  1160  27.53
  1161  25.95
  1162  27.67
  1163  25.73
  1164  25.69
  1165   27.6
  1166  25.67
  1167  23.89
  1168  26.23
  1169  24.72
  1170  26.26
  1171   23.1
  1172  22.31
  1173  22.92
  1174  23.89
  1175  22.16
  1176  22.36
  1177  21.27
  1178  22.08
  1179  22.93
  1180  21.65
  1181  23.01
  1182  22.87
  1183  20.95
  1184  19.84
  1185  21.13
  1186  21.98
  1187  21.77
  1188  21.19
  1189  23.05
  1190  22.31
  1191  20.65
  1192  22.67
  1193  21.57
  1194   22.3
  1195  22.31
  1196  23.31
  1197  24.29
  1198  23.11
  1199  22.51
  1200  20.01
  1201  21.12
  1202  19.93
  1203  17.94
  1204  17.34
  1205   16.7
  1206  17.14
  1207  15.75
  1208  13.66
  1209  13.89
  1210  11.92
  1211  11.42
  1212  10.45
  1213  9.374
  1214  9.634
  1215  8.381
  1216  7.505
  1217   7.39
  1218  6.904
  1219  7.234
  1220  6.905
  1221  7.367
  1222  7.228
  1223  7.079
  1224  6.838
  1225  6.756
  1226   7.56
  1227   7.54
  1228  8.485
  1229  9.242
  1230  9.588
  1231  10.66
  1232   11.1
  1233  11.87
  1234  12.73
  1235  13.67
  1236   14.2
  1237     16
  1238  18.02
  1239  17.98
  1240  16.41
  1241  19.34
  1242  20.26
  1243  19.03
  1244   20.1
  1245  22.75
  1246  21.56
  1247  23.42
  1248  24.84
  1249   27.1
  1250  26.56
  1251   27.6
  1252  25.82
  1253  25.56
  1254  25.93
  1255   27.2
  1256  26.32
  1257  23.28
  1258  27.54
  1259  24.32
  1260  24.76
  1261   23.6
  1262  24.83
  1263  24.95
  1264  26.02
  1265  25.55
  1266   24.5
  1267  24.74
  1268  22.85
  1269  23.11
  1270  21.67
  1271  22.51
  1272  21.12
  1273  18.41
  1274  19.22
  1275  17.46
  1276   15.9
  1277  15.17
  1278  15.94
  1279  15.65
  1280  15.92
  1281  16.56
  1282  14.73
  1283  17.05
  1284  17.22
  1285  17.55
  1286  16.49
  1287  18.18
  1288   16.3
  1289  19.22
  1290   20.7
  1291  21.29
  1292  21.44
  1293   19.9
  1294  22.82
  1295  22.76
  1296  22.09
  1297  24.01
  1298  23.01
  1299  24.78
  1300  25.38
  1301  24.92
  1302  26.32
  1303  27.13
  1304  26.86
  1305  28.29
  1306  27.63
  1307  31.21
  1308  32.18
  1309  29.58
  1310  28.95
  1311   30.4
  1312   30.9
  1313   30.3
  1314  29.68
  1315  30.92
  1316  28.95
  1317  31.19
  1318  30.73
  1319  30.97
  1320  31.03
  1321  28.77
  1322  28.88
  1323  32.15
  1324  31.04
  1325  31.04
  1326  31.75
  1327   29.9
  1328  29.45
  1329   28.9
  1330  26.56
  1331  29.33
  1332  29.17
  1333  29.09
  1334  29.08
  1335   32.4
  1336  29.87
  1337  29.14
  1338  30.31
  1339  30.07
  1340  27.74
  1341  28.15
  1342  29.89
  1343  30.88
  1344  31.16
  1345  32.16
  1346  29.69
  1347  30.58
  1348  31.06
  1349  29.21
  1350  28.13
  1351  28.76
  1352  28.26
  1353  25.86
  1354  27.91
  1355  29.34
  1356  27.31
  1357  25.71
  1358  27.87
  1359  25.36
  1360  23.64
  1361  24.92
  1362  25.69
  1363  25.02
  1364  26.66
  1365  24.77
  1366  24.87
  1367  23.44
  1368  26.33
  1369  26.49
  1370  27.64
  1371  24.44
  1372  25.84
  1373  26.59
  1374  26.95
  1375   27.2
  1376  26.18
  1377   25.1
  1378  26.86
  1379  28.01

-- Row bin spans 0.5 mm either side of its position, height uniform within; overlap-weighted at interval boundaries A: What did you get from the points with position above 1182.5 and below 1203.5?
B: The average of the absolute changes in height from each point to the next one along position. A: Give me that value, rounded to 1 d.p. 1.1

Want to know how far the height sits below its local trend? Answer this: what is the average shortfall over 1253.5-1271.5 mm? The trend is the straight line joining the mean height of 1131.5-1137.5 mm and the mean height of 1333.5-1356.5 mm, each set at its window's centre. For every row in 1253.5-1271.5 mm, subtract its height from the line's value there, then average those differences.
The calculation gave 4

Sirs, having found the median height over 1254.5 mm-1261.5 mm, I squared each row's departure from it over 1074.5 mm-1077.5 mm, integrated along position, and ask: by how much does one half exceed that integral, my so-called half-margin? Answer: -799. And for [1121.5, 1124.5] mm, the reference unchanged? -44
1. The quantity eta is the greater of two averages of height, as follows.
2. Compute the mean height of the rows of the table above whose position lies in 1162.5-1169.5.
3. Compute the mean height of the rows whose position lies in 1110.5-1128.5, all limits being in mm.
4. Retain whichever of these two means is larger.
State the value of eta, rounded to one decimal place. 29.0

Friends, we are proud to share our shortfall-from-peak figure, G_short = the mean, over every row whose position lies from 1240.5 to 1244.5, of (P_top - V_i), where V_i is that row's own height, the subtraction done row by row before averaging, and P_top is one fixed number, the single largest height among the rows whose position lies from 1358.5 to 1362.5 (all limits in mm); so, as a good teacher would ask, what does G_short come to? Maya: 6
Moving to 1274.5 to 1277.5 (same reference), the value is 10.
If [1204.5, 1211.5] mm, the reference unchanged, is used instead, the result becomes 11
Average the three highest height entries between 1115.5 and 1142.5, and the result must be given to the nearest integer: 31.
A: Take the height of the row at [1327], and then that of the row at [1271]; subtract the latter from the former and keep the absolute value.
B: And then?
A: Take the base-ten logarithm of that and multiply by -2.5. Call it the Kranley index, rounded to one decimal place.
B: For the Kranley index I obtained -2.2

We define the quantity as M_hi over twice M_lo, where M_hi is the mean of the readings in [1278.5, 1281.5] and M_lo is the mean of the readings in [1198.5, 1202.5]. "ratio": 0.38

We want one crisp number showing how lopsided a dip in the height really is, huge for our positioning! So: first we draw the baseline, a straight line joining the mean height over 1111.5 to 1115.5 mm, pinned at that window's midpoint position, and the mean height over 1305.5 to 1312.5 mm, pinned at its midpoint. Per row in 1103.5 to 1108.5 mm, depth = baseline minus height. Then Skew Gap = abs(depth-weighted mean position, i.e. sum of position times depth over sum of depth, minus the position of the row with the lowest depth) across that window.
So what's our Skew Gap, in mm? 1.0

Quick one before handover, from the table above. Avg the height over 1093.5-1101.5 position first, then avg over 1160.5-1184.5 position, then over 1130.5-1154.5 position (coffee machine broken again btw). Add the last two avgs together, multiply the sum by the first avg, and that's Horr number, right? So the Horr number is 1787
